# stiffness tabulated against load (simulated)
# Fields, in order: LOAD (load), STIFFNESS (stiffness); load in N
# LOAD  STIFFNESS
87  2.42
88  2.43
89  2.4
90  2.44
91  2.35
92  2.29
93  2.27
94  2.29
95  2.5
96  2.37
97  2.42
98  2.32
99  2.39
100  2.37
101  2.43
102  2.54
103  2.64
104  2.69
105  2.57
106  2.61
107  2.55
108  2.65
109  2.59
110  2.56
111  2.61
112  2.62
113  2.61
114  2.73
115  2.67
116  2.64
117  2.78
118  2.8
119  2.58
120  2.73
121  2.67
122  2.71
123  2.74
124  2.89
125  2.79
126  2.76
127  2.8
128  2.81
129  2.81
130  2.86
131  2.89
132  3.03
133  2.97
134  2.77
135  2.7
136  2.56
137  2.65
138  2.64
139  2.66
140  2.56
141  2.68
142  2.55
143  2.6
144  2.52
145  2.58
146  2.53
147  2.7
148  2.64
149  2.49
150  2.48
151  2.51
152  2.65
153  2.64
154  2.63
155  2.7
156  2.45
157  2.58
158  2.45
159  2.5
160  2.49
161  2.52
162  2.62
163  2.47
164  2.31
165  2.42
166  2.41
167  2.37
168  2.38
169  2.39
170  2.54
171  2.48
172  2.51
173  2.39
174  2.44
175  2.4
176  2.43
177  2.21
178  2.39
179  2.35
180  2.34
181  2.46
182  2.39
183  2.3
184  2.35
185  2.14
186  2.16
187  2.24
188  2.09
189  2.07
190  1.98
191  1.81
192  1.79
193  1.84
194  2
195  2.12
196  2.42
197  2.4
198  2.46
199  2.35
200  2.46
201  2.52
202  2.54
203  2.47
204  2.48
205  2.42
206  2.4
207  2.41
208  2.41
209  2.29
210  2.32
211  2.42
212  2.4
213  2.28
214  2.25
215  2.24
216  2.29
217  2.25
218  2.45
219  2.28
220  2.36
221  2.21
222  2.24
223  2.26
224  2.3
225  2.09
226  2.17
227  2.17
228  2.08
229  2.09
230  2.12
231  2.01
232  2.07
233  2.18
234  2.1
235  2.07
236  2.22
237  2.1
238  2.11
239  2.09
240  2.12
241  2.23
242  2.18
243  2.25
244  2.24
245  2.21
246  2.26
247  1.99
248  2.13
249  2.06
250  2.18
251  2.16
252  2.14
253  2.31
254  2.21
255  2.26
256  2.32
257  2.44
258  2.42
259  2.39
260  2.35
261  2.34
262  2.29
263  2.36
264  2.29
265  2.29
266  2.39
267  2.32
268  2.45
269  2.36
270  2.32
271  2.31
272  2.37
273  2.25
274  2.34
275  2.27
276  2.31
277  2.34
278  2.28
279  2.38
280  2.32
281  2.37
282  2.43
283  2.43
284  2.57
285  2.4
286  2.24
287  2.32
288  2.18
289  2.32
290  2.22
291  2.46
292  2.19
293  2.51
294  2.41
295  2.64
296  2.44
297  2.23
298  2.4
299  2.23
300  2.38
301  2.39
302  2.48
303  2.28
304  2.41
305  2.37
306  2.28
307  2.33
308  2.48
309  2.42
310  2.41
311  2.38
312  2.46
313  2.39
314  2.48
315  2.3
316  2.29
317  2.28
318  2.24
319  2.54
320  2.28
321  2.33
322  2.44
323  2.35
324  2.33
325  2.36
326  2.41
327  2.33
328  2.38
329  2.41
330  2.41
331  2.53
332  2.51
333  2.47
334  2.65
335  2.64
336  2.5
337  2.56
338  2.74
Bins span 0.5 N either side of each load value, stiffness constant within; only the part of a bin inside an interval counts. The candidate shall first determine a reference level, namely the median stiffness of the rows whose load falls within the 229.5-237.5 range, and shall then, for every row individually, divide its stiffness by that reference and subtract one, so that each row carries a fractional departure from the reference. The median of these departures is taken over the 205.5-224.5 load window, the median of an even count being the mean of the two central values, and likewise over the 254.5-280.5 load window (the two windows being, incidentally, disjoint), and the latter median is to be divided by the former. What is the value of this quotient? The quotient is 1.21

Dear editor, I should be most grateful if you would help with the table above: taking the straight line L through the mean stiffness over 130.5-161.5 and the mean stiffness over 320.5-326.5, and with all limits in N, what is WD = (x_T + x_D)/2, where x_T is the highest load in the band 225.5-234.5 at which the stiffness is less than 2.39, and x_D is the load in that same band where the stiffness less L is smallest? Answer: 232.5 N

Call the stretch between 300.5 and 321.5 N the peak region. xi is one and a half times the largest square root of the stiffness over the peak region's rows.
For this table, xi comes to 2.39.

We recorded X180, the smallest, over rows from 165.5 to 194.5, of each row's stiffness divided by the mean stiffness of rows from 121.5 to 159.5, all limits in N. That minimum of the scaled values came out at 0.67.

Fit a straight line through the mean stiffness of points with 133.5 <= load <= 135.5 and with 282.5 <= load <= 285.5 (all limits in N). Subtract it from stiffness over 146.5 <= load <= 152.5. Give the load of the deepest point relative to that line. 150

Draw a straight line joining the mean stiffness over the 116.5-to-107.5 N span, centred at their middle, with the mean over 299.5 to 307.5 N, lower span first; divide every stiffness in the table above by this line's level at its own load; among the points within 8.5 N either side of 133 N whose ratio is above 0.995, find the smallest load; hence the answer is 125 N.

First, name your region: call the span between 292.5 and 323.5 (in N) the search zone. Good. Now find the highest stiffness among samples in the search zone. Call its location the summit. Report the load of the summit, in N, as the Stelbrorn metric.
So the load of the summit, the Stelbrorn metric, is 295 N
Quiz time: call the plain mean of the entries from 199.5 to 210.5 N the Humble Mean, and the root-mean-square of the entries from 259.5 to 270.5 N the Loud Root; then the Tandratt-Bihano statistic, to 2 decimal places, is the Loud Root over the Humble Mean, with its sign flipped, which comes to -0.96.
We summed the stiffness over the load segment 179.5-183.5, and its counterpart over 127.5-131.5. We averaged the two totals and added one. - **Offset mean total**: 11.4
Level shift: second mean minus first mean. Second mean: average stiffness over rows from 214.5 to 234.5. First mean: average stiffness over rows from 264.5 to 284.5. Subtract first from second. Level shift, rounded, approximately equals -0.2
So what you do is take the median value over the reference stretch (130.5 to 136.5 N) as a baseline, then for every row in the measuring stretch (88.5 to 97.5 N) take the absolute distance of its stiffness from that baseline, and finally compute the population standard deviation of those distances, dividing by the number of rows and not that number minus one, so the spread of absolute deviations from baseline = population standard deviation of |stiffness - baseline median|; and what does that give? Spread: 0.073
